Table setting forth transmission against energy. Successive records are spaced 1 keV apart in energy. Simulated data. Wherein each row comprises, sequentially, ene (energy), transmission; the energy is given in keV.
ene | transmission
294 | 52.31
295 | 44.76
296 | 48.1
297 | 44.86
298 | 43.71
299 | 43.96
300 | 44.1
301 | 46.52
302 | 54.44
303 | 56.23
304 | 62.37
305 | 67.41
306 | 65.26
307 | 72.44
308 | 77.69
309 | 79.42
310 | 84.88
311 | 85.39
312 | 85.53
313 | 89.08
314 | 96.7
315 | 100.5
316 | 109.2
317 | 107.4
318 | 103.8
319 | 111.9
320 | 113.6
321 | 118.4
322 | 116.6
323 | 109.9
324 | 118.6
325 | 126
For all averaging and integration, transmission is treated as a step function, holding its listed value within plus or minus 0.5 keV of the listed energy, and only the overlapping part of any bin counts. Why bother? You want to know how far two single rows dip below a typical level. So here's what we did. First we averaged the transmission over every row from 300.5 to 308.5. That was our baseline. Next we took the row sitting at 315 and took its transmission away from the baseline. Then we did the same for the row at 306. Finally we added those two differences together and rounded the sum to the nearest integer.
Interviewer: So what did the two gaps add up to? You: -40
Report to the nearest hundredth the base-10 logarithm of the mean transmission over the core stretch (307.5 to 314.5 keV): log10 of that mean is 1.93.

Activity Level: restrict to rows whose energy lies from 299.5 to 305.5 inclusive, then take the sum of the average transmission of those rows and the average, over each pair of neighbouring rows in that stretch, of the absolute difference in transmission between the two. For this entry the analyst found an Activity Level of 60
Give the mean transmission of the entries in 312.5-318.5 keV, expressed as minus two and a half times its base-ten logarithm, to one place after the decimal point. -5.0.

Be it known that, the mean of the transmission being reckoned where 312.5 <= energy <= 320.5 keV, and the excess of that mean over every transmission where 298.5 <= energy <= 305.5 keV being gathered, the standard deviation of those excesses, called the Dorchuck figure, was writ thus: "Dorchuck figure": 9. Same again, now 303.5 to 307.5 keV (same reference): 4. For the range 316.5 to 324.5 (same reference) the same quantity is 5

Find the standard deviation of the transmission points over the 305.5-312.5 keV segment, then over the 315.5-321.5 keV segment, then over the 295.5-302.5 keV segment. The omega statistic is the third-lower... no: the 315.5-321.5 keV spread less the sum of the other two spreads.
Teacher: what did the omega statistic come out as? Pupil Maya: -6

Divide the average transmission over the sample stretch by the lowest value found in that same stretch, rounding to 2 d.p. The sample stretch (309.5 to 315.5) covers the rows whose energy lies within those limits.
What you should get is 1.06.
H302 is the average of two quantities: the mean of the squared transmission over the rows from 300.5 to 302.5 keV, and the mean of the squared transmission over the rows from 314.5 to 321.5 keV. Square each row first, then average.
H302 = 7266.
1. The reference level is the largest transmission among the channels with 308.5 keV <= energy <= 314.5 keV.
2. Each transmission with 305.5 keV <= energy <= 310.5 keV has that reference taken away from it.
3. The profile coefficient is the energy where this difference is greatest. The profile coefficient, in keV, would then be 310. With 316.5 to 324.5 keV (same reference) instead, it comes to 324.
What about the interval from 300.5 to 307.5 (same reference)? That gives 307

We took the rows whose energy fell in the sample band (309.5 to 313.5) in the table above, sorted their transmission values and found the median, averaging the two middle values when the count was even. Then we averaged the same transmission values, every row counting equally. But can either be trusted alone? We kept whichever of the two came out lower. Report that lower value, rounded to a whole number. 85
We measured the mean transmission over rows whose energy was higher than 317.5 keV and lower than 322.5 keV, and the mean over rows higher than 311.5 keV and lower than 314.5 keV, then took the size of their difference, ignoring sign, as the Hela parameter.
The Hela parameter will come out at 22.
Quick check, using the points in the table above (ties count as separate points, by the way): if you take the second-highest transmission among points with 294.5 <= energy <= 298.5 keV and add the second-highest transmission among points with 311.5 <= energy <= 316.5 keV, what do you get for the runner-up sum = 145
